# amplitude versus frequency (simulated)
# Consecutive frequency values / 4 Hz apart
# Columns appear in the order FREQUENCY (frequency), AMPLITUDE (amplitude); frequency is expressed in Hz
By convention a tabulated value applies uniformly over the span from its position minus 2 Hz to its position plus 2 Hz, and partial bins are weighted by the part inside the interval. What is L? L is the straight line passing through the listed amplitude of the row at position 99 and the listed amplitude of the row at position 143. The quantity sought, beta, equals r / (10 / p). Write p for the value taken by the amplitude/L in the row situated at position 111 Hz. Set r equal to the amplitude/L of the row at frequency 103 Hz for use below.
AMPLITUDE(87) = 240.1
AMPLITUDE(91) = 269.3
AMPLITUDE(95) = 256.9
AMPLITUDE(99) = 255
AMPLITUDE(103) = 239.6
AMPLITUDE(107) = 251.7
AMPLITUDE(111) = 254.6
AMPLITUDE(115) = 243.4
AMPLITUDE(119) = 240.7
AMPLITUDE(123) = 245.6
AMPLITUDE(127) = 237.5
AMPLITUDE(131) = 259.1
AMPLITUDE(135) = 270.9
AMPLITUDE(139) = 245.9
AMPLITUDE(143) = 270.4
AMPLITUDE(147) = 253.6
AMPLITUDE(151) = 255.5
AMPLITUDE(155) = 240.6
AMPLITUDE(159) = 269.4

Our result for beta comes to 0.092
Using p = 0.982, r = 0.93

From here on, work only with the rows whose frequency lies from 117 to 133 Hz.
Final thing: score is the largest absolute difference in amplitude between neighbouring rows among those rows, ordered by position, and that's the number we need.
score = 22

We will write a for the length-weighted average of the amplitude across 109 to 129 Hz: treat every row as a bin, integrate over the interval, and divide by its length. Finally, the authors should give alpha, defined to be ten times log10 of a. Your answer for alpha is 23.9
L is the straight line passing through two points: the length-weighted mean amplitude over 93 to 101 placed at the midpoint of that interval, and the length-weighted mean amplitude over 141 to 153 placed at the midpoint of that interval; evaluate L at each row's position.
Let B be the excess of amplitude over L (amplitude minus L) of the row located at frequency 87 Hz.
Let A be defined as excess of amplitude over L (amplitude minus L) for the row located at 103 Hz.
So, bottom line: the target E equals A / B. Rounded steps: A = -16.8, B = -15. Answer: 1.1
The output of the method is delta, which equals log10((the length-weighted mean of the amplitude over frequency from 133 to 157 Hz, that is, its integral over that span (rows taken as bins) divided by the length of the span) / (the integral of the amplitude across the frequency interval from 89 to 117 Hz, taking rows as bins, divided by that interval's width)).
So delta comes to 0.005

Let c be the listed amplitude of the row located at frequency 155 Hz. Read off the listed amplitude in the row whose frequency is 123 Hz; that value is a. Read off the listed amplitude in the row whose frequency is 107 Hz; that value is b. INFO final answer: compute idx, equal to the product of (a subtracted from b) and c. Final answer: 1468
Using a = 245.6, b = 251.7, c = 240.6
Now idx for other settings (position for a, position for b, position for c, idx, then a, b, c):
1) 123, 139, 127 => 71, 245.6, 245.9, 237.5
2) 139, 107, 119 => 1396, 245.9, 251.7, 240.7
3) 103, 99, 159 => 4149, 239.6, 255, 269.4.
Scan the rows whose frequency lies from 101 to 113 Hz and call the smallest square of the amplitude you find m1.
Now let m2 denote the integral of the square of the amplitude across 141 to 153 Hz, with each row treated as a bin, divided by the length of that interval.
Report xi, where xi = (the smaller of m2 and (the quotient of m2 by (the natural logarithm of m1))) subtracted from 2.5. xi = -6164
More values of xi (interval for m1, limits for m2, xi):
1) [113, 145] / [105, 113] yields -5855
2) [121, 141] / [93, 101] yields -5986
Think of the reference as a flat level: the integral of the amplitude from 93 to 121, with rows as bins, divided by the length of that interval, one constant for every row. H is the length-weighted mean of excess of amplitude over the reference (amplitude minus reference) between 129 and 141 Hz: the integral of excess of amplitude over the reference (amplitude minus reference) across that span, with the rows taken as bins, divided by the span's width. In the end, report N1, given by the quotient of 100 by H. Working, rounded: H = 10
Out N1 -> 10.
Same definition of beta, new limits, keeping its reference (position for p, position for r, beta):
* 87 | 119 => 0.088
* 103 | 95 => 0.095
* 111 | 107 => 0.096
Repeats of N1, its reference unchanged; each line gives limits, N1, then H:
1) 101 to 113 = -477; 0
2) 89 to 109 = 18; 6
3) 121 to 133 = -69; -1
